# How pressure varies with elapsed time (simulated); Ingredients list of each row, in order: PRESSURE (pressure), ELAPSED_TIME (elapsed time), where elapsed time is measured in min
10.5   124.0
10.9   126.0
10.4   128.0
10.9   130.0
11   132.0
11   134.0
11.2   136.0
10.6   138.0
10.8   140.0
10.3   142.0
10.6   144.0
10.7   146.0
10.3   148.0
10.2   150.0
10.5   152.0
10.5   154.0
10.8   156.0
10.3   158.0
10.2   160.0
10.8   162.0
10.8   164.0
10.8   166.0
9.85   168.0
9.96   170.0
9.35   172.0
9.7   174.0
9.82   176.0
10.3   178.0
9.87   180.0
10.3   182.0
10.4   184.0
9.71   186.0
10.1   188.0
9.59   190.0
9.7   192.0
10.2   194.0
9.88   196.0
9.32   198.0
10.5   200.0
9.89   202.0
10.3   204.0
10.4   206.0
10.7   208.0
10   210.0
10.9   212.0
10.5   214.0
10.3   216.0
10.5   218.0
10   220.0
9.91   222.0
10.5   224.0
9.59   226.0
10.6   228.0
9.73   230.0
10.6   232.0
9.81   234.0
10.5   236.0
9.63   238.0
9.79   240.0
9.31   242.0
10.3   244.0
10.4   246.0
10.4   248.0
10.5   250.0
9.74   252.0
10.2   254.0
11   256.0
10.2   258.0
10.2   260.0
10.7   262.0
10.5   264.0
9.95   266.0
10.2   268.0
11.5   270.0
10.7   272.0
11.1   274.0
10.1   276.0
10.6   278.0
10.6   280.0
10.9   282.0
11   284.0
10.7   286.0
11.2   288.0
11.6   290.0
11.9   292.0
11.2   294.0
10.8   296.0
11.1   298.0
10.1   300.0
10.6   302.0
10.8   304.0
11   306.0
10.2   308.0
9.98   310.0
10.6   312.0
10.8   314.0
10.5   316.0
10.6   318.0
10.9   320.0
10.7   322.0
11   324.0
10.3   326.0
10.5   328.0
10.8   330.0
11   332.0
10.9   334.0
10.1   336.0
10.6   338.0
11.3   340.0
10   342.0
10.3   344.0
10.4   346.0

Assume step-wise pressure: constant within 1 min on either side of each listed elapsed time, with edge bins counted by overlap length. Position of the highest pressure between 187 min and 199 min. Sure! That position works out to 194.0 min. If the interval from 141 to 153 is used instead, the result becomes 146.0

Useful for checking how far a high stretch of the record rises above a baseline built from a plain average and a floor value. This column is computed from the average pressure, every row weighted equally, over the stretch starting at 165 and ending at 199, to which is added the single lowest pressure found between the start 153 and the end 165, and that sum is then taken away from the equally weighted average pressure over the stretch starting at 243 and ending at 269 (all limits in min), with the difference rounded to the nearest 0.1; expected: -9.8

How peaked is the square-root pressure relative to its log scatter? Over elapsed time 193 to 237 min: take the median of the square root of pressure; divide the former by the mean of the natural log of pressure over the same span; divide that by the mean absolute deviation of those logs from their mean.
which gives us 41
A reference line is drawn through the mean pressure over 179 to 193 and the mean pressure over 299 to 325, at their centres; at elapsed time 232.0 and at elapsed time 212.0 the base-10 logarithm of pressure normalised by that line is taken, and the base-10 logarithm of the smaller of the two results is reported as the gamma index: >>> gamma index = -1.76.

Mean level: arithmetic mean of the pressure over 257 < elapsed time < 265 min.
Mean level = 10.4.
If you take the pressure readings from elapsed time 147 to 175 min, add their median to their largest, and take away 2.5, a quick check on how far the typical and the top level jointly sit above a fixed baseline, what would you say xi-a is 18.6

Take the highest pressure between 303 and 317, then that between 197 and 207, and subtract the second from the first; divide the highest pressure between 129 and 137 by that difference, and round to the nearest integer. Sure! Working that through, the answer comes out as 22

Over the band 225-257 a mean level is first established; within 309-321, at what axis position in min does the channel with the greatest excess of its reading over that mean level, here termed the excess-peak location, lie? 320.0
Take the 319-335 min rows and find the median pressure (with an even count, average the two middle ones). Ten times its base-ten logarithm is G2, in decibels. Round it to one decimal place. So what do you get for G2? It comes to 10.4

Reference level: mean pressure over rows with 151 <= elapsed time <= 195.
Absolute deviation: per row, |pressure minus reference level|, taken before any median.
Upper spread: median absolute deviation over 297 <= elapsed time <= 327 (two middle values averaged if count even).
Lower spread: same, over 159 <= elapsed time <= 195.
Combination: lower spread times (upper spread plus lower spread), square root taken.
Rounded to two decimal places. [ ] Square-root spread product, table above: 0.50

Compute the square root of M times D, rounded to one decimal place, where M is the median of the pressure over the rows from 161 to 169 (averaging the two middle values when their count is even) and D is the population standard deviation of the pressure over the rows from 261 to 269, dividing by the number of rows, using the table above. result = 1.8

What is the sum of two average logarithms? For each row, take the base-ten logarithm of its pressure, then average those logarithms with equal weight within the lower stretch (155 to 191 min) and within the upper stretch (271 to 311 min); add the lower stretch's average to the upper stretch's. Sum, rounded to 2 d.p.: 2.04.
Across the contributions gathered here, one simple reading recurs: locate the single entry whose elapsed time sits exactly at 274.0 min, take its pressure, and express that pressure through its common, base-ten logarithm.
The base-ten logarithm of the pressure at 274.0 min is 1.05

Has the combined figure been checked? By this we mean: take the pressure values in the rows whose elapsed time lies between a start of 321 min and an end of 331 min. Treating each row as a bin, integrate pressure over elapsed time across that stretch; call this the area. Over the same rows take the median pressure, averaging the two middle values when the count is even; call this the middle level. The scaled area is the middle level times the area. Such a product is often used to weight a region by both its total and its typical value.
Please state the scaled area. 1141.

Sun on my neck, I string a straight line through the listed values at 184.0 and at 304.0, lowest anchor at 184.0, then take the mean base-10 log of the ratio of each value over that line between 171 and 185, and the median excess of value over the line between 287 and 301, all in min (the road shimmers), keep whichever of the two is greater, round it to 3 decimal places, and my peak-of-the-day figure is 0.433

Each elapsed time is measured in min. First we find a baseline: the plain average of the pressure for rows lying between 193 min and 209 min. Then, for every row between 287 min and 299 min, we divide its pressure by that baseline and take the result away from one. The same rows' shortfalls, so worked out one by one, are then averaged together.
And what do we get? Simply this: -0.11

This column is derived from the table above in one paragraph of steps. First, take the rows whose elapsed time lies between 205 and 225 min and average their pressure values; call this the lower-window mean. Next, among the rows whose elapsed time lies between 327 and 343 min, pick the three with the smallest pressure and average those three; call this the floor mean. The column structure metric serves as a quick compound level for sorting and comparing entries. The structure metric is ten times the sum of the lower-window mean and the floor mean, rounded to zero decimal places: 206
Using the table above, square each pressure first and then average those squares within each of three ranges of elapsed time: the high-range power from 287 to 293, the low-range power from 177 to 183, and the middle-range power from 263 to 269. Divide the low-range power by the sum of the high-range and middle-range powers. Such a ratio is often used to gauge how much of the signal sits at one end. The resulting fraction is 0.43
